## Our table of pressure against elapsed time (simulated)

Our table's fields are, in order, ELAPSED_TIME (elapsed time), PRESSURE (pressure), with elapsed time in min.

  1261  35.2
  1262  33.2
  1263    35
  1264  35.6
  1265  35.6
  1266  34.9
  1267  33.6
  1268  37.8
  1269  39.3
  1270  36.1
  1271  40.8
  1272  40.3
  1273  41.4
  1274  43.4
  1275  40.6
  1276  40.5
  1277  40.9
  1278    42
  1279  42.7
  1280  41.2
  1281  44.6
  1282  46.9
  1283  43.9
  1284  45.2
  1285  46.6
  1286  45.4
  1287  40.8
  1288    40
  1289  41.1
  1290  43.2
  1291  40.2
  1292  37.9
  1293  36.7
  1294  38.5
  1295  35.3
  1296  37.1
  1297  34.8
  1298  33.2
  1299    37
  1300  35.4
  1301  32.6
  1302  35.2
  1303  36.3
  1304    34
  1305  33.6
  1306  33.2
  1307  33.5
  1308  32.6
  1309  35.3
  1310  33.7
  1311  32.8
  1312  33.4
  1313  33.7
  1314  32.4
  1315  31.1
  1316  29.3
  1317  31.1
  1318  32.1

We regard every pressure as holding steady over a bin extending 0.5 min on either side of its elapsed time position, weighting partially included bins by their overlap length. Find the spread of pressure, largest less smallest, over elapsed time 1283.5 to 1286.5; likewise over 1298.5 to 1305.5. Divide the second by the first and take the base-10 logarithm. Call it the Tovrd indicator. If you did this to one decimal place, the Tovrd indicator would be 0.5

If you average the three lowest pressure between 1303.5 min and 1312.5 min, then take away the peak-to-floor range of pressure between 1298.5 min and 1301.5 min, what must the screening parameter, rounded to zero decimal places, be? 28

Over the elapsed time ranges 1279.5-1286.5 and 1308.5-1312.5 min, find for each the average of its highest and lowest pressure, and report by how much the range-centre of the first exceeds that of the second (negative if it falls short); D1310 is 10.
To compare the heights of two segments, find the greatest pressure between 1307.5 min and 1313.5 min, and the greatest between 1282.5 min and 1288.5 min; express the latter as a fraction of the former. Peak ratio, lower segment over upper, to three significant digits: 1.32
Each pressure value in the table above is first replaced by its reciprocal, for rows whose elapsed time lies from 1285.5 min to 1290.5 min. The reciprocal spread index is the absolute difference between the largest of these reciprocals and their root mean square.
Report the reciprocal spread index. 0.0012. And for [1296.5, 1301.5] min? 0.0017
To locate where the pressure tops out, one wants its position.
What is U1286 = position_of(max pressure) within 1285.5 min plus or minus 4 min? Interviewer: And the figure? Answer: 1282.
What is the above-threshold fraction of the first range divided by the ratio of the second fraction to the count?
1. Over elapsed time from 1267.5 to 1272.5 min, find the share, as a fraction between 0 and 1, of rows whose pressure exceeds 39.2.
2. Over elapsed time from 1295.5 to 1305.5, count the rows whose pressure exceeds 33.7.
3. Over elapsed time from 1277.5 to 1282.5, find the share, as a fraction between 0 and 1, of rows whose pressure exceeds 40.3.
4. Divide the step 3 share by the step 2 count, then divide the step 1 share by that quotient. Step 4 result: 4.2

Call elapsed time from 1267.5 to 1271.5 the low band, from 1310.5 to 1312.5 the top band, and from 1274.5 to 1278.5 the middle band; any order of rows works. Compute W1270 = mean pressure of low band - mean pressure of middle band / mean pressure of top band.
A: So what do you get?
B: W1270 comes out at 37.3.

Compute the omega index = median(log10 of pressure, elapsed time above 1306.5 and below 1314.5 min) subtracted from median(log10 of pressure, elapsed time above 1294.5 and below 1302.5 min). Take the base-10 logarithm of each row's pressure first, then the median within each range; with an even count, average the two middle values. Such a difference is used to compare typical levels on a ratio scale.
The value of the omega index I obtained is 0.023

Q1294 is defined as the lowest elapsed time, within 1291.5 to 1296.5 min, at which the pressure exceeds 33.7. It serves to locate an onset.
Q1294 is 1292 min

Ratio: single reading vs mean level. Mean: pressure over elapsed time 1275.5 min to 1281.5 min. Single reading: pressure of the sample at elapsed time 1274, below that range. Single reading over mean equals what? 1.03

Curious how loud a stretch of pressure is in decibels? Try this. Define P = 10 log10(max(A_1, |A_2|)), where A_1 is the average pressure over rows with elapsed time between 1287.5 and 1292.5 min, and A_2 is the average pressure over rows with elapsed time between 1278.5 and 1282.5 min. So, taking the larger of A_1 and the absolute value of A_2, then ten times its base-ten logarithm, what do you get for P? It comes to 16.4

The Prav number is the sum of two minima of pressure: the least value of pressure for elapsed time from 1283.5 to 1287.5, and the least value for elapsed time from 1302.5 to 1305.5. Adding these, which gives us 74.4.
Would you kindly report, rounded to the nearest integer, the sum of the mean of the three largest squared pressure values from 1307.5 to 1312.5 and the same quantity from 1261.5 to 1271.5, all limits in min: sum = 2712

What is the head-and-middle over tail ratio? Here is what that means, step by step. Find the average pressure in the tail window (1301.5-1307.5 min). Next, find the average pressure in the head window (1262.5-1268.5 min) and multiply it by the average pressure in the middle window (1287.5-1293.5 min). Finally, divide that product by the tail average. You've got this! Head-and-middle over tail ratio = 41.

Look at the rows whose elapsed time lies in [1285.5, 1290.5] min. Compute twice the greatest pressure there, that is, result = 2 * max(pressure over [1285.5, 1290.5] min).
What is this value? 91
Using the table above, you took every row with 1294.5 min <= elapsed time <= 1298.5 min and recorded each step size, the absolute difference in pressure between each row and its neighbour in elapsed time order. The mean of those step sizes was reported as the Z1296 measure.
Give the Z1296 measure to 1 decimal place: 1.9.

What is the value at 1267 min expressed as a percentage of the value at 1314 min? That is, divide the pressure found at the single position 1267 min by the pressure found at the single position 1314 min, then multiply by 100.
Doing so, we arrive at 104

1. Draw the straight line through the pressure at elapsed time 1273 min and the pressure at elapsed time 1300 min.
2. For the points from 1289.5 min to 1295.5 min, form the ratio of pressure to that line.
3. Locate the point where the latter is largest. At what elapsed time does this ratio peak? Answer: 1290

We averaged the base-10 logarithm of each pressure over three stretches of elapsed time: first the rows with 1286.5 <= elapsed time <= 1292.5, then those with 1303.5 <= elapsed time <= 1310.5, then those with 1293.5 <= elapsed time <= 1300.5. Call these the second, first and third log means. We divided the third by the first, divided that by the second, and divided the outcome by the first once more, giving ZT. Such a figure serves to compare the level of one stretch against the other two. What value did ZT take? 0.414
